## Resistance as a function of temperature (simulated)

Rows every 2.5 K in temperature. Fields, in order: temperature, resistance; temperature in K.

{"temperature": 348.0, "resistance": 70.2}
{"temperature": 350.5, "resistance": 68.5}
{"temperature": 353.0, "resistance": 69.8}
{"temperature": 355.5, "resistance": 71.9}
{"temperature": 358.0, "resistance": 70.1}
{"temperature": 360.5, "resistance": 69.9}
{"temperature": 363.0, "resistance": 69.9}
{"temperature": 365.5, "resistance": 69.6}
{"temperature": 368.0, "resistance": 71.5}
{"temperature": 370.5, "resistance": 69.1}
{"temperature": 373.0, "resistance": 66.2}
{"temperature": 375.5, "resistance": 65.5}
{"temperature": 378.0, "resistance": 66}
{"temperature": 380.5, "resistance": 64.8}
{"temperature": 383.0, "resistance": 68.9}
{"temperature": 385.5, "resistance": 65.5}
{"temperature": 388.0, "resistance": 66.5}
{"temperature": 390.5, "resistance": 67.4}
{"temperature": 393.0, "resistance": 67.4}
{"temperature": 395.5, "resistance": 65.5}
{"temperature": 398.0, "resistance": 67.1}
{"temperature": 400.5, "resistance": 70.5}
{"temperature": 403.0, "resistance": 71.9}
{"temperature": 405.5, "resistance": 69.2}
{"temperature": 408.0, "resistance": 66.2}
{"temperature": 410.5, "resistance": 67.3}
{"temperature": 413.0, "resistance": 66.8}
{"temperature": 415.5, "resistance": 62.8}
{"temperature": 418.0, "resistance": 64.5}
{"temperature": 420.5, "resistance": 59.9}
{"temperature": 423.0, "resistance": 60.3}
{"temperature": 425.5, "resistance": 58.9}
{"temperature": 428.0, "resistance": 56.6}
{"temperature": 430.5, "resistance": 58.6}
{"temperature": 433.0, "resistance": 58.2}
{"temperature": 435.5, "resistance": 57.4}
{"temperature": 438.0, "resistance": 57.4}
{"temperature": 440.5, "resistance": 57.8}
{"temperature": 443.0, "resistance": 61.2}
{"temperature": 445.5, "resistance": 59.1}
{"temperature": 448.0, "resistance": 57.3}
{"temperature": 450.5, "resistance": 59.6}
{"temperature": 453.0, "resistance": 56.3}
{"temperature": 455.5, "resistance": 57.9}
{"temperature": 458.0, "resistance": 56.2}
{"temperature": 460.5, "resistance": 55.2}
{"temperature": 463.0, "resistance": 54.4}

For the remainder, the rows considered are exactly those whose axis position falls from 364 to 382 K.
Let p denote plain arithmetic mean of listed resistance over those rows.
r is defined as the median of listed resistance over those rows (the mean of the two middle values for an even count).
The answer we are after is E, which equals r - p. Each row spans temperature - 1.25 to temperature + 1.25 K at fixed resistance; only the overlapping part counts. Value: -1.33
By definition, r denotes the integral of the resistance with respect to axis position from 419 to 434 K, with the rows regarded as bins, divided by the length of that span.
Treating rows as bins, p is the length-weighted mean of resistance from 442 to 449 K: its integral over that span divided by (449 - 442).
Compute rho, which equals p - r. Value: 0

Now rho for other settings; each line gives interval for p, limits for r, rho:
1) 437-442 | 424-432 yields 0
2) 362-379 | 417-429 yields 8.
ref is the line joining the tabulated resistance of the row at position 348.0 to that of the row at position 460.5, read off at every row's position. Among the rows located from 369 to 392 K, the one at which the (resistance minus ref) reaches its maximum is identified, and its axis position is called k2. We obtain 383.0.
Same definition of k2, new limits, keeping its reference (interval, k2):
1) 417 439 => 418.0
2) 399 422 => 403.0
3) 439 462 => 443.0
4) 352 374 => 368.0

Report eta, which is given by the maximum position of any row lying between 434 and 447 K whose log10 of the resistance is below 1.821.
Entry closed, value 445.5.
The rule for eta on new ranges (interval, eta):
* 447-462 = 460.5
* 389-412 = 408.0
